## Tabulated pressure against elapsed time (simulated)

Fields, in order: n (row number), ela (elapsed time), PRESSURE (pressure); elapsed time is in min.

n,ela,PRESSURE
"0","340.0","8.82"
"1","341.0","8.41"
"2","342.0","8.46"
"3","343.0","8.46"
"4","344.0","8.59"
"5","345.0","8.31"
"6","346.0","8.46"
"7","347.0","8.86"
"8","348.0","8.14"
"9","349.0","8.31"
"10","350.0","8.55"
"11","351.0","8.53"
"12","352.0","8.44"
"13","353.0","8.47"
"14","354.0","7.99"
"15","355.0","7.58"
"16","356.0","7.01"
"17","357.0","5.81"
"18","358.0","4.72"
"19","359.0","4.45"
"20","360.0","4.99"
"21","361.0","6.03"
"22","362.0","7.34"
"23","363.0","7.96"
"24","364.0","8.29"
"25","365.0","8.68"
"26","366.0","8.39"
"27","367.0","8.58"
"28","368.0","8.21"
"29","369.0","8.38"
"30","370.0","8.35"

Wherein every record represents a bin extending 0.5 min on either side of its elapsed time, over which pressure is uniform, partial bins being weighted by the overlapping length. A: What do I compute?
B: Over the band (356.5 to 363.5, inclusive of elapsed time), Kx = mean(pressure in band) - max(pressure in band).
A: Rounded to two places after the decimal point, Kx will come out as -2.06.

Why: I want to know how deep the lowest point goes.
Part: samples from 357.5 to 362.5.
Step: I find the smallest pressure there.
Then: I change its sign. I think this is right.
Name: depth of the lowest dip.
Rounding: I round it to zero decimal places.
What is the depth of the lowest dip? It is -4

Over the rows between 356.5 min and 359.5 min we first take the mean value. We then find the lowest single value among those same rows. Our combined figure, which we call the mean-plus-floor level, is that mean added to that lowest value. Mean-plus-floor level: 9.4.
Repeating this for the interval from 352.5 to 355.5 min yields 15.6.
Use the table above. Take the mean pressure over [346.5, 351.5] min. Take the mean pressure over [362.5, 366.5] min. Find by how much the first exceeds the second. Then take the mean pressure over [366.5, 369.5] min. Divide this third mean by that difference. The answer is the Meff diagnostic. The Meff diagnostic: 57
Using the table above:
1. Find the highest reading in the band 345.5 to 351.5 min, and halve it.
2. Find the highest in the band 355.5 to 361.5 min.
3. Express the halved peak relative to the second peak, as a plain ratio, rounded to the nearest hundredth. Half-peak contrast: 0.63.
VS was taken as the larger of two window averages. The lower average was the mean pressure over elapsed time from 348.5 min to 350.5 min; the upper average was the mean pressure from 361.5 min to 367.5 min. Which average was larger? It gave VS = 8.43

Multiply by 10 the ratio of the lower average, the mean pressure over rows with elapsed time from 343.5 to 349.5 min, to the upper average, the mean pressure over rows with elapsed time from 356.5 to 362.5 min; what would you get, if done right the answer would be 15.2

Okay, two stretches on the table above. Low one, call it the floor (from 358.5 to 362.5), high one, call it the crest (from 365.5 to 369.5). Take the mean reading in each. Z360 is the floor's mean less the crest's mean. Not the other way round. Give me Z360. -2.7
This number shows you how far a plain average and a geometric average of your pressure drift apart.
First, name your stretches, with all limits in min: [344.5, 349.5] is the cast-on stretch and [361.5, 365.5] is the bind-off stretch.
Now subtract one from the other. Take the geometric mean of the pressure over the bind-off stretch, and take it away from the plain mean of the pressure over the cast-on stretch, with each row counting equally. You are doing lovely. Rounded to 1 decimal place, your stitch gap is 0.4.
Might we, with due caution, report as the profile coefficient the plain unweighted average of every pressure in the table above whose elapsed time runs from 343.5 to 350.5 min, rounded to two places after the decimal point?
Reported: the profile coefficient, 8.46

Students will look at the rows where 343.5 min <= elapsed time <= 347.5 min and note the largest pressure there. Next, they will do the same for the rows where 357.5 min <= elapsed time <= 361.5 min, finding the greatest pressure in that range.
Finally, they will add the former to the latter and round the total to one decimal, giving 14.9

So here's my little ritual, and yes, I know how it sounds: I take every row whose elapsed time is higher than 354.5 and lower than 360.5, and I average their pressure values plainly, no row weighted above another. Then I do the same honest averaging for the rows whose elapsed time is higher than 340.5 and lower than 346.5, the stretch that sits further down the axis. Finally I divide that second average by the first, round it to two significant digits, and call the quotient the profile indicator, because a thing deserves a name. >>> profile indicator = 1.5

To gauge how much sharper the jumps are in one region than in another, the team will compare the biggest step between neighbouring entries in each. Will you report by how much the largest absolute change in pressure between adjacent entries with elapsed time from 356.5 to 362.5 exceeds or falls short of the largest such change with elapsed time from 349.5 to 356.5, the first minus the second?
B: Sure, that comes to 0.74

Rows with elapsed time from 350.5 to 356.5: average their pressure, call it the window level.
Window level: 8.0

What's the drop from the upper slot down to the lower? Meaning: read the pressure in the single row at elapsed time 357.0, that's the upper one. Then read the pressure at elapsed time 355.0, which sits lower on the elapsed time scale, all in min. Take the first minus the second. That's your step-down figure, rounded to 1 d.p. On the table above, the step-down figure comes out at -1.8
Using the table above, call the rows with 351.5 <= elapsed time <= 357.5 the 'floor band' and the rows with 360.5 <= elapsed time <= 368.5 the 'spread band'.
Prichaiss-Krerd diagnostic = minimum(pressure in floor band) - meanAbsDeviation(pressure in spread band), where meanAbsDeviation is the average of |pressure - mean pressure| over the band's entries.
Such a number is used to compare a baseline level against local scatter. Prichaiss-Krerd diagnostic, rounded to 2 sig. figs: 5.2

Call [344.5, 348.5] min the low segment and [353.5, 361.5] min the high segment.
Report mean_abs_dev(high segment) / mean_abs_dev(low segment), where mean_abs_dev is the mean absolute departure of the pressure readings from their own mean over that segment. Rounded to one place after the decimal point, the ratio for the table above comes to 5.0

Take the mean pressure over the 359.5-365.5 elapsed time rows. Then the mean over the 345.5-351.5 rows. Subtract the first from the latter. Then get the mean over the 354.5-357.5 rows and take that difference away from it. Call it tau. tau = 5.5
